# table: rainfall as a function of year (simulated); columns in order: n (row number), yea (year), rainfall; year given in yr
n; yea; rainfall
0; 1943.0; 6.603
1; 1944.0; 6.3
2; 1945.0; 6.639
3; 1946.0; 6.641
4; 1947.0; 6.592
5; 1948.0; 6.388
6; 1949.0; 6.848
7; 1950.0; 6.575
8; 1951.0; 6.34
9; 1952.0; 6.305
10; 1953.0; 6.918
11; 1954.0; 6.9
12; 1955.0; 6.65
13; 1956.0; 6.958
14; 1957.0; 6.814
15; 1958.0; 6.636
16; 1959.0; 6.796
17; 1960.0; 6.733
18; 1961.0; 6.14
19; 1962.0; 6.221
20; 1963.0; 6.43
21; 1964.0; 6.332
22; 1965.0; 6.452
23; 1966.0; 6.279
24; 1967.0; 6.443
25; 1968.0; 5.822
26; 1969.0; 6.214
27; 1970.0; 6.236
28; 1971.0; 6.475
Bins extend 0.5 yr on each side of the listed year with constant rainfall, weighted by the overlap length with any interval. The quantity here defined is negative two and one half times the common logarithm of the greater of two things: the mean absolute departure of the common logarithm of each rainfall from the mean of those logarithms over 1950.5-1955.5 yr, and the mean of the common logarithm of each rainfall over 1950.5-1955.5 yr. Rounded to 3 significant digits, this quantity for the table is 0.215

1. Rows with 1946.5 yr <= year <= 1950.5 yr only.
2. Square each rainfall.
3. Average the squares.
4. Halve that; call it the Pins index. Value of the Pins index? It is 21.8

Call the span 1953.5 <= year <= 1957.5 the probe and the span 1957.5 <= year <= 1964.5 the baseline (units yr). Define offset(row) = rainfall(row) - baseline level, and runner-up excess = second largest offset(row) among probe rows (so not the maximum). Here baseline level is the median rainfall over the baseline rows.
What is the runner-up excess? 0.47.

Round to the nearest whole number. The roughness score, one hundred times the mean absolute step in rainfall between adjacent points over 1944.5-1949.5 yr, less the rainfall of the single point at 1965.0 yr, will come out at 11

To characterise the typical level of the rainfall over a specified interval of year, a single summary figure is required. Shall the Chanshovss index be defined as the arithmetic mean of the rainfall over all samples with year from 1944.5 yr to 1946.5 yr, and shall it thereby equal 6.64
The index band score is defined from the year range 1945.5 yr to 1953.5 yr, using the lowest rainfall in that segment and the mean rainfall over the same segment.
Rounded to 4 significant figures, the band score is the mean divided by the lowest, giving 1.043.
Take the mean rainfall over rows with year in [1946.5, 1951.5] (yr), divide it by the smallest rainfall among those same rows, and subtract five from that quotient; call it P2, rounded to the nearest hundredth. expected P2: -3.97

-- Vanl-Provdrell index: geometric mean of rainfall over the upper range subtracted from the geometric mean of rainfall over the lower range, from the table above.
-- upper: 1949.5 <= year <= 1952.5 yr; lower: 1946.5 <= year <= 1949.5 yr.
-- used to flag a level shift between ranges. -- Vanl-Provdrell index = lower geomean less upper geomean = 0.20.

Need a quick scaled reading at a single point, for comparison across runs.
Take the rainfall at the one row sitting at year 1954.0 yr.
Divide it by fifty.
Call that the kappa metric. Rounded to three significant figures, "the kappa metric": 0.138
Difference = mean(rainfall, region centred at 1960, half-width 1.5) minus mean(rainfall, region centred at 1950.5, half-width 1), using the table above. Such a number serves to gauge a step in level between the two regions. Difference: 0.10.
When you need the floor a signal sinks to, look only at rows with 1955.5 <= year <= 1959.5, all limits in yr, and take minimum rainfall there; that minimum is 6.636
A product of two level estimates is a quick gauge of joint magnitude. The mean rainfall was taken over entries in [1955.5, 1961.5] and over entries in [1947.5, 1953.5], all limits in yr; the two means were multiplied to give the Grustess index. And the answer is 43.8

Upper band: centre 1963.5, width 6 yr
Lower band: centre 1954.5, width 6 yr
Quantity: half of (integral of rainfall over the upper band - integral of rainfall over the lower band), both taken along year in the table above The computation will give -1.3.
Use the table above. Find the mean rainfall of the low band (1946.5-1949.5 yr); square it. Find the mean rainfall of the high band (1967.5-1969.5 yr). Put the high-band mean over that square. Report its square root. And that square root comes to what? 0.371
